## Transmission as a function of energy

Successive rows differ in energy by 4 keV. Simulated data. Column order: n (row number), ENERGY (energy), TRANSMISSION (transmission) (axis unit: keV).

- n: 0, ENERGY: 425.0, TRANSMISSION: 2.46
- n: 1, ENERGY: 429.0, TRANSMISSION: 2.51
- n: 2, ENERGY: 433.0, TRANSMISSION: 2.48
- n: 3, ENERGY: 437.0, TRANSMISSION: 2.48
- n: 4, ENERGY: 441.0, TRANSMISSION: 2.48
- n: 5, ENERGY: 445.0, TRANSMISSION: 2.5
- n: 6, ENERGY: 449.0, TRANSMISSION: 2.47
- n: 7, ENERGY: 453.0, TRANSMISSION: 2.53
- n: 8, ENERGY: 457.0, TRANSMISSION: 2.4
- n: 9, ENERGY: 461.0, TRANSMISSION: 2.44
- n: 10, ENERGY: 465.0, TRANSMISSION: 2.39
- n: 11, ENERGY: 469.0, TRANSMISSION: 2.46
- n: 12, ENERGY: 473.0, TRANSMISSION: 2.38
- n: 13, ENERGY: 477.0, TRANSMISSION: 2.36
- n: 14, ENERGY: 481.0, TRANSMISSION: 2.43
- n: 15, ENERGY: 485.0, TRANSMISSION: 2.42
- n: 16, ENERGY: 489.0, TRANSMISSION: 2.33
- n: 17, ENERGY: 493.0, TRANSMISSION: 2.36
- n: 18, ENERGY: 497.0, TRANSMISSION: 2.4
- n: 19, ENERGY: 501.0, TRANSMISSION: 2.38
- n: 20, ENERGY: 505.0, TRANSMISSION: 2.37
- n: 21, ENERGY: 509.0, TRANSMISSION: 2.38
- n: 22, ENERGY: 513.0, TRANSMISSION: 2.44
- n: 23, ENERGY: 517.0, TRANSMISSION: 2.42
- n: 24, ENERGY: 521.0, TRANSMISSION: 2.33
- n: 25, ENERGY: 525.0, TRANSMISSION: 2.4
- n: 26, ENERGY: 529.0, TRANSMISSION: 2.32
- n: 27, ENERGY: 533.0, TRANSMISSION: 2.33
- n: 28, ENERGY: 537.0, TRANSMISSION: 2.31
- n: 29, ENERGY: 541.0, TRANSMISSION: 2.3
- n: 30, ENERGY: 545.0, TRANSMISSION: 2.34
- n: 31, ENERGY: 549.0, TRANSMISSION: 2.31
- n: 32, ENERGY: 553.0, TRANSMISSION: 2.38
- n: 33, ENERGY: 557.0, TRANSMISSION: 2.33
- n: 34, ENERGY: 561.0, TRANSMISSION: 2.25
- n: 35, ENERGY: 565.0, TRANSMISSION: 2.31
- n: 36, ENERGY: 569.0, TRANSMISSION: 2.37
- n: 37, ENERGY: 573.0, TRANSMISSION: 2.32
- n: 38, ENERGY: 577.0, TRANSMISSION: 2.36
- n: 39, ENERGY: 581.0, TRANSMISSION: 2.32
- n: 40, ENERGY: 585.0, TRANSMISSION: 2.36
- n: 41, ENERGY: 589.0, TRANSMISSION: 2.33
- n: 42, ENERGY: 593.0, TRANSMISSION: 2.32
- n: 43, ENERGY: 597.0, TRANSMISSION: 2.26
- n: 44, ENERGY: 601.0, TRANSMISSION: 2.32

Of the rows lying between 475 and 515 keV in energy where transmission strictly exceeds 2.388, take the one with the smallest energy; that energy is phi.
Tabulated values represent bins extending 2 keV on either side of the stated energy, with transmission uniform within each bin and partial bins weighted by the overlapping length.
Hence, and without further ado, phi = 481.0 keV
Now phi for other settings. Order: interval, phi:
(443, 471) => 445.0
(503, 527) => 513.0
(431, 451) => 433.0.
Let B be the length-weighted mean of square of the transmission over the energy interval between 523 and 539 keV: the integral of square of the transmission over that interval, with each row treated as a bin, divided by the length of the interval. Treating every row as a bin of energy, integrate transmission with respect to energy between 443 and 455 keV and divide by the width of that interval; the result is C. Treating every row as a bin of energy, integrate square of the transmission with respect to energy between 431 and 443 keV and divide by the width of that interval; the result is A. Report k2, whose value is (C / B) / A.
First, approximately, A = 6.15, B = 5.48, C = 2.50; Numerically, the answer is 0.074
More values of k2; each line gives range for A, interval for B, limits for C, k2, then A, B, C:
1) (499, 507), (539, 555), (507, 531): 0.078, 5.64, 5.44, 2.38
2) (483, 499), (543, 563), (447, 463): 0.081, 5.65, 5.39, 2.46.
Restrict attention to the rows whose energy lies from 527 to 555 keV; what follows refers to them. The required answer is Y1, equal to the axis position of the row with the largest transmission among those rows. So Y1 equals 553.0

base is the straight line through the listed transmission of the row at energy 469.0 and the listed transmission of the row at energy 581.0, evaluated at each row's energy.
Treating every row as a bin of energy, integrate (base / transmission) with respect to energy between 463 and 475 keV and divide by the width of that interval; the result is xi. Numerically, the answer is 1.02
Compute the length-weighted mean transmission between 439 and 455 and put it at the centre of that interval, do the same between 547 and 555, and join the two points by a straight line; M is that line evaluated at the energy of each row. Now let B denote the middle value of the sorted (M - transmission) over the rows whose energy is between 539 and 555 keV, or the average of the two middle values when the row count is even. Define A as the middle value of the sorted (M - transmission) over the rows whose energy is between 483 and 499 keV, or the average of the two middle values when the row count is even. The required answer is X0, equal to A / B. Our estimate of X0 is 1.8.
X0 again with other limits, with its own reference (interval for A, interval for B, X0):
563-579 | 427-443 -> -1.1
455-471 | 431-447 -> 2.1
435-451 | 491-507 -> 0.6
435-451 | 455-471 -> 0.4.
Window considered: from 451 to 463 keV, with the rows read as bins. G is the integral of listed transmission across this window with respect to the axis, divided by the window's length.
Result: 2.46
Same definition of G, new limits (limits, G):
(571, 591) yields 2.34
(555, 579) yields 2.32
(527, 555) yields 2.33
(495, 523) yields 2.39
